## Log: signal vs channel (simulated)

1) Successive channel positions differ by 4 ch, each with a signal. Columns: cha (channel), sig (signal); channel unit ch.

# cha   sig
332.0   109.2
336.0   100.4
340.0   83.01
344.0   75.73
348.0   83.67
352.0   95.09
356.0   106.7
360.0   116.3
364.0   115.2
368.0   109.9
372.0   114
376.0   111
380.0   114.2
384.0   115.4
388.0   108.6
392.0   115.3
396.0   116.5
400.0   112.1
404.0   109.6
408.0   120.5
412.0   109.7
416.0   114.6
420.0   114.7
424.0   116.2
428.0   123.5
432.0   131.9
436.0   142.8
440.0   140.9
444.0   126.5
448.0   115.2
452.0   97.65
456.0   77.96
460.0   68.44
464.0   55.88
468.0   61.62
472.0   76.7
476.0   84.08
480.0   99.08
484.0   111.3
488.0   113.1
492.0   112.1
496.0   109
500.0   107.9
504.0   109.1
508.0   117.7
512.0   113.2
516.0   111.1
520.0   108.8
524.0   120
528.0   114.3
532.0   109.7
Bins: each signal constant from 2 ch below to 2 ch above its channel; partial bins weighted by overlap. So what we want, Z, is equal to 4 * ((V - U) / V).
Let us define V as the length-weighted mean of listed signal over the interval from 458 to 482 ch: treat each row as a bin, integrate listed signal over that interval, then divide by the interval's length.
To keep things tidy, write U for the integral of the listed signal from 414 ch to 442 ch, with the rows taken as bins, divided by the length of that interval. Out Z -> -2.8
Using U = 126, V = 74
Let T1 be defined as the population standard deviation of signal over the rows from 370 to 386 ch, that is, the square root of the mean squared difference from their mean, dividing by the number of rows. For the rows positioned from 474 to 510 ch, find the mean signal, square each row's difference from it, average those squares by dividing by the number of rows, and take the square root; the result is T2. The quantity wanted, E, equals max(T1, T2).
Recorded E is 9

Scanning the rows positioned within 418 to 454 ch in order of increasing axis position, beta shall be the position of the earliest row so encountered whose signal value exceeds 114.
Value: 420.0 ch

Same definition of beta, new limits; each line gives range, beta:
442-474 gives 444.0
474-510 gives 508.0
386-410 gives 392.0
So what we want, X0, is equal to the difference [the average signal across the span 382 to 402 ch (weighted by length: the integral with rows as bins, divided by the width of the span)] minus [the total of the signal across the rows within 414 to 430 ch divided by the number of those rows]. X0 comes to -4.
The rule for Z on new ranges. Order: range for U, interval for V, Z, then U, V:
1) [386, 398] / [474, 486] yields -0.6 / 113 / 98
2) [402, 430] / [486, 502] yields -0.2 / 116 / 111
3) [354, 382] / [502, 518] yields 0.0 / 112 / 113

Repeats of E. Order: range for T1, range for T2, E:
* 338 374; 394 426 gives 15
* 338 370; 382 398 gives 15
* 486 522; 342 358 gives 12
